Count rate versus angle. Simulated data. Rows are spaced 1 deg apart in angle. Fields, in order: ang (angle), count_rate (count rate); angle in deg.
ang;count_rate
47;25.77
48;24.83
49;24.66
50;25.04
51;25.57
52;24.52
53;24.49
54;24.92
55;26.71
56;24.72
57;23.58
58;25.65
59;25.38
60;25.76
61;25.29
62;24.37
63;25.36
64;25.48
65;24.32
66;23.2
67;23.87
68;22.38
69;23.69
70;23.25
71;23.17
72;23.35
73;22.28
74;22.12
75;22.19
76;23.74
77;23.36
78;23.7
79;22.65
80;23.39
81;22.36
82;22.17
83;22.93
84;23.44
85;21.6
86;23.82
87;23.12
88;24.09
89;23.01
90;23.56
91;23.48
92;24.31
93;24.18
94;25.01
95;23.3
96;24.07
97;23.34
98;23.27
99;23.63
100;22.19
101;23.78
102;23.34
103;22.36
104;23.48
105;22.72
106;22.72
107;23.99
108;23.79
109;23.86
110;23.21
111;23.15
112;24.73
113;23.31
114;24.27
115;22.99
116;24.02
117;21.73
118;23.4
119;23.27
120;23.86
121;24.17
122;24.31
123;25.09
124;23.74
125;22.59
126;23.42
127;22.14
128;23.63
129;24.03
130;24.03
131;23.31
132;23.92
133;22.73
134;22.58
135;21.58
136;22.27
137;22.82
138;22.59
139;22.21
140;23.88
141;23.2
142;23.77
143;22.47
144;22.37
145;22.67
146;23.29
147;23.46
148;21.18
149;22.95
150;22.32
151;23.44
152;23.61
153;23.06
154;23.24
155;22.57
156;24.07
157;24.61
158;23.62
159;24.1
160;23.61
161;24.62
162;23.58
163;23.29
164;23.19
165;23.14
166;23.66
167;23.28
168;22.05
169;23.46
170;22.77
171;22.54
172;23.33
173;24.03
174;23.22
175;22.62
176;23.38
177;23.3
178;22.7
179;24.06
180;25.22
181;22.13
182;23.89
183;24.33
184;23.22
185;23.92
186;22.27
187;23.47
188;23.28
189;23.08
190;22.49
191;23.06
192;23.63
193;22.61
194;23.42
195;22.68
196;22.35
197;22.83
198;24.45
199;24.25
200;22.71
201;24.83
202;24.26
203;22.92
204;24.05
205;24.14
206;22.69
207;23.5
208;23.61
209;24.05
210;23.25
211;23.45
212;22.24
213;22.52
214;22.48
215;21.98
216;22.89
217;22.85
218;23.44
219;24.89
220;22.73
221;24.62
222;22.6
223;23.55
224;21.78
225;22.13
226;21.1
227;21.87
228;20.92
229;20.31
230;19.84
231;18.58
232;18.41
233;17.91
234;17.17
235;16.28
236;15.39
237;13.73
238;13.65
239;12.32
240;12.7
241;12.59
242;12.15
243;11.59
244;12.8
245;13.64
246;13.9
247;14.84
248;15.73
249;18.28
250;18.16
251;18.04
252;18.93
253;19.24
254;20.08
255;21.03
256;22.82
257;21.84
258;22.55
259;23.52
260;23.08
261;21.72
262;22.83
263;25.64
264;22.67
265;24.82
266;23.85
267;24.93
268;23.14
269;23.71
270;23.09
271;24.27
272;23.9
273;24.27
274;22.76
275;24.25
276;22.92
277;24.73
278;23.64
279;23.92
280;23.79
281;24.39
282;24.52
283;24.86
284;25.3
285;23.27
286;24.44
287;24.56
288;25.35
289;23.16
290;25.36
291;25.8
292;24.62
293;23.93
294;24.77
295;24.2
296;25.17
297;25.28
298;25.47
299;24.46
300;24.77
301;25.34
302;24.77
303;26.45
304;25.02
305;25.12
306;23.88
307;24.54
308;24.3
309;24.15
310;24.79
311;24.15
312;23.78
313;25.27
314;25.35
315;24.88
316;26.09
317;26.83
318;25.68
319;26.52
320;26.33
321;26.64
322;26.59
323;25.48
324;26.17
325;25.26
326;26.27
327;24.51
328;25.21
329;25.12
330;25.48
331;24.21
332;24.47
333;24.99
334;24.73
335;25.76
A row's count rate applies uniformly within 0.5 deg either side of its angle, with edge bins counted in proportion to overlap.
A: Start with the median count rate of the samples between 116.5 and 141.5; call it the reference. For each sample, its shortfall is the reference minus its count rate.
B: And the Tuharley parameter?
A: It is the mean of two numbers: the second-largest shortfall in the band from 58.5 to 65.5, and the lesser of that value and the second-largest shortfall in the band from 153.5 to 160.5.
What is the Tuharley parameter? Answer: -1.1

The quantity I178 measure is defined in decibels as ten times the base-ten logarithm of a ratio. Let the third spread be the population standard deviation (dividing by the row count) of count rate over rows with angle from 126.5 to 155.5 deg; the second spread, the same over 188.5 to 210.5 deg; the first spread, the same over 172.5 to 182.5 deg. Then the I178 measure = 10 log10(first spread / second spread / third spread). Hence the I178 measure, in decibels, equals 2.2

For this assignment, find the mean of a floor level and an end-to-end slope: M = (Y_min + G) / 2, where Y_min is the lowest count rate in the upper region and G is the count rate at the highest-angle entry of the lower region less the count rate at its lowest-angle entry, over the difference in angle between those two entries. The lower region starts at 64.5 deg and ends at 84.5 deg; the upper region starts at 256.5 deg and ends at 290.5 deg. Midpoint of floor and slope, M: 10.8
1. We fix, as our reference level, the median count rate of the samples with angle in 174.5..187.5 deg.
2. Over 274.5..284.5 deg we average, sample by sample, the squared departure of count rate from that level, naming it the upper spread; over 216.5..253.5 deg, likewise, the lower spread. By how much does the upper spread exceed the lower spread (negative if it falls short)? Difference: -42.8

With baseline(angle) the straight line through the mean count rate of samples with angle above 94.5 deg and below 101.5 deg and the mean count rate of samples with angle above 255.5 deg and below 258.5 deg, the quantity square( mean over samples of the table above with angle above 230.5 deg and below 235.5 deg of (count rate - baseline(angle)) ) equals 23.8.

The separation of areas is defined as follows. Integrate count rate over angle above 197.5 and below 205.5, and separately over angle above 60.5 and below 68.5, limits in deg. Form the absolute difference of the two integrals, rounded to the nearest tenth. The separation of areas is 2.7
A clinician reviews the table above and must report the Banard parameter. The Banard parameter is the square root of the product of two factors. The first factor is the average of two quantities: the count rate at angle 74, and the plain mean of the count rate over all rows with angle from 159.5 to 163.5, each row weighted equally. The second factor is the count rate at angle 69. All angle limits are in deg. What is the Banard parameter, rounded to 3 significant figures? 23.3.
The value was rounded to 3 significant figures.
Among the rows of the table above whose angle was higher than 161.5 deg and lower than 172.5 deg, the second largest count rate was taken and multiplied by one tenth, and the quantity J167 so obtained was 2.36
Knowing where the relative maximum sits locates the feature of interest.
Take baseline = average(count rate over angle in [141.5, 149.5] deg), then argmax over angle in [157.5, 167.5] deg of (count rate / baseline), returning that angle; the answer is 161 deg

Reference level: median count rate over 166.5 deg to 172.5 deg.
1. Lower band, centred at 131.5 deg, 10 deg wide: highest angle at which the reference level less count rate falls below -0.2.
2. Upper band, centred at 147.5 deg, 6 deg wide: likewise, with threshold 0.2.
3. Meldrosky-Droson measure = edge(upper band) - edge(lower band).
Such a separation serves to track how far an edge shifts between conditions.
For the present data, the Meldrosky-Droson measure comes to 17 deg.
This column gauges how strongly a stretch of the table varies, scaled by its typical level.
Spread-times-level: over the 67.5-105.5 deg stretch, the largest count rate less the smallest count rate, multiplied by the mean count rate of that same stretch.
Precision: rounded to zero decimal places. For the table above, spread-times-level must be 79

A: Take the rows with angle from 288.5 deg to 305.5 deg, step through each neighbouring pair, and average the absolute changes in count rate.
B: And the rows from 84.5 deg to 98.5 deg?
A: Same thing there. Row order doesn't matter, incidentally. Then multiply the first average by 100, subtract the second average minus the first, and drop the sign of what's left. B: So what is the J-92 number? 80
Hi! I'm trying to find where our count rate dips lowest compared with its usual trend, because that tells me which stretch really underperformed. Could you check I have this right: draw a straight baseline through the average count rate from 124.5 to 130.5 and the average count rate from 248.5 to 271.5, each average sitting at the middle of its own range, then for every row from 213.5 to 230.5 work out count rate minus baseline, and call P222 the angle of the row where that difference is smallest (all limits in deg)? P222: 230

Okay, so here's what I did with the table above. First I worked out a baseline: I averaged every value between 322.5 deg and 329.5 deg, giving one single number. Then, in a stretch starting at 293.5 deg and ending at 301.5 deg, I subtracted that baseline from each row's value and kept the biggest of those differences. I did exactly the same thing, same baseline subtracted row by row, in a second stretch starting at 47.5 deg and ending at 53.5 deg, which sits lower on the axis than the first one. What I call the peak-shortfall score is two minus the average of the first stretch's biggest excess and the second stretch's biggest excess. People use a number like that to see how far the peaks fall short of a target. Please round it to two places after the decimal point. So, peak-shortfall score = 1.91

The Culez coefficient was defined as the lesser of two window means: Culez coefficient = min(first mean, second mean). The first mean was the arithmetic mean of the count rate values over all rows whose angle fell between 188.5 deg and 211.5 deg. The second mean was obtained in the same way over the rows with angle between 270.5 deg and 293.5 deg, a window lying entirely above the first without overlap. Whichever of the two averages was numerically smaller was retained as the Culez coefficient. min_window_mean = 23.4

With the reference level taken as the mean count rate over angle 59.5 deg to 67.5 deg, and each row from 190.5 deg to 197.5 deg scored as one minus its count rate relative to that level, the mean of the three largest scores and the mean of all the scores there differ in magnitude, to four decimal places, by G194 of 0.0159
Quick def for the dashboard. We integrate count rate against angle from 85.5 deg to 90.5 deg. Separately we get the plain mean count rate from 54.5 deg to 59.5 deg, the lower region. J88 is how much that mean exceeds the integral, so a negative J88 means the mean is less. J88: -92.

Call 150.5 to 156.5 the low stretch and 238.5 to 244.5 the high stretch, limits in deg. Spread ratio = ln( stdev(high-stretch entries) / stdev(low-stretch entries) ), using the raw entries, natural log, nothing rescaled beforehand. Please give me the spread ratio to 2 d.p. -0.13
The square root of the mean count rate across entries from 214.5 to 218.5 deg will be 4.77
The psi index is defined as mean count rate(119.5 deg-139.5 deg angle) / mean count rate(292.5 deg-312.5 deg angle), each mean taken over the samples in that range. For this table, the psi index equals 0.94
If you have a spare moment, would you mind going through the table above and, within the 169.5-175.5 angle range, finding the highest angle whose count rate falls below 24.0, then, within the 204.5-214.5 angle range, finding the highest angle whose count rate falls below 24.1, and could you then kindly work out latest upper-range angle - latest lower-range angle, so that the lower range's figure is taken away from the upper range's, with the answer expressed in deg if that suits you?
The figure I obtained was 39 deg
